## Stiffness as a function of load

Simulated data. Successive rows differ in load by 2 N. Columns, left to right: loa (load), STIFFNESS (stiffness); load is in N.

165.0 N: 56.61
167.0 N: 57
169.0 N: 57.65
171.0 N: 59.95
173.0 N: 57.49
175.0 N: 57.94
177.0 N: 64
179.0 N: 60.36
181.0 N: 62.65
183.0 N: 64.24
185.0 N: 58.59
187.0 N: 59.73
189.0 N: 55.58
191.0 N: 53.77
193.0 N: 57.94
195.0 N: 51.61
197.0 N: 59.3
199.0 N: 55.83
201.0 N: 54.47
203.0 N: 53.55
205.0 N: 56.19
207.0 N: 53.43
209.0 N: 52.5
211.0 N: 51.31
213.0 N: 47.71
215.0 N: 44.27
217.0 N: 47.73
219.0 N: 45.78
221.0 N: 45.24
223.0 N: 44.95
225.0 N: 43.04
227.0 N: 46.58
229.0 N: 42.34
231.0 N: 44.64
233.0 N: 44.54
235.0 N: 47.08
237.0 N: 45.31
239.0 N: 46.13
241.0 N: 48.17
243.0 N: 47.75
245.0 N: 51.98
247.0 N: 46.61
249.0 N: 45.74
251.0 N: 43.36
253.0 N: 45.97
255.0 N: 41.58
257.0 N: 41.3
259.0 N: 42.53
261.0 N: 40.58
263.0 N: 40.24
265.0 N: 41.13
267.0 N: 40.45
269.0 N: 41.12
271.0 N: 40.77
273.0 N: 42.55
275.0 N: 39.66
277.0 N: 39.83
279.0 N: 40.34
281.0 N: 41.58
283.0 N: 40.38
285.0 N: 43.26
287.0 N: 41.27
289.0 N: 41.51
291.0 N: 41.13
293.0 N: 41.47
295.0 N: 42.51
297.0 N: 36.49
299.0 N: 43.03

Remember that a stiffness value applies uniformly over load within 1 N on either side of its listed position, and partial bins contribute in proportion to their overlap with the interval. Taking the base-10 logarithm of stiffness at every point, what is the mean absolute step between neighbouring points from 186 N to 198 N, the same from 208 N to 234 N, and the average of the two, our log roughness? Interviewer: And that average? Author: 0.0293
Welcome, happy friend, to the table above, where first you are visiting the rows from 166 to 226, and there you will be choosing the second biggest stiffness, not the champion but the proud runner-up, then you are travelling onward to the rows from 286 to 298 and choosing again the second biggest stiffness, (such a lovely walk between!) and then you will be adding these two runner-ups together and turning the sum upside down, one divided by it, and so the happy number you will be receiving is 0.0095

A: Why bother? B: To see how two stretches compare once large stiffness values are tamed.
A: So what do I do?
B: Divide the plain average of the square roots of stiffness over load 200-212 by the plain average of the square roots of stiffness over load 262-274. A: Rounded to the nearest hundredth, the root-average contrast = 1.14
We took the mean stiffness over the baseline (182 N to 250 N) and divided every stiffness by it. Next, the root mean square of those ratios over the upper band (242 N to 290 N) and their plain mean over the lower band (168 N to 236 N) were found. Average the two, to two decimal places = 0.95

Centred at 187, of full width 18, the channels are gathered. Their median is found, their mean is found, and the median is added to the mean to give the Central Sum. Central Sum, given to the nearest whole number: 117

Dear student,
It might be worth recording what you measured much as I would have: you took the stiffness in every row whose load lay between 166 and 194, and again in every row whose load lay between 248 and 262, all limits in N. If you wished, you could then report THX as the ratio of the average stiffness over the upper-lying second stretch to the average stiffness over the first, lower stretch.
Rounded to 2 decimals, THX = 0.73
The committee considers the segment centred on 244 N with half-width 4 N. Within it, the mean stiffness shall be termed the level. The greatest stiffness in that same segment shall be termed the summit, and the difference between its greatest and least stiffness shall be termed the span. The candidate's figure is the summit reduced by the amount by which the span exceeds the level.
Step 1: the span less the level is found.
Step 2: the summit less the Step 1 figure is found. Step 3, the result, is 95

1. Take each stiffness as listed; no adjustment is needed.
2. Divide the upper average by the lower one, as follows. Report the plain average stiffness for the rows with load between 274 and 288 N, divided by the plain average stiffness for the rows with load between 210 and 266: 0.91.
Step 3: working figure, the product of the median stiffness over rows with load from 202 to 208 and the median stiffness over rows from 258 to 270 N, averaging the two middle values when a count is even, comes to 2188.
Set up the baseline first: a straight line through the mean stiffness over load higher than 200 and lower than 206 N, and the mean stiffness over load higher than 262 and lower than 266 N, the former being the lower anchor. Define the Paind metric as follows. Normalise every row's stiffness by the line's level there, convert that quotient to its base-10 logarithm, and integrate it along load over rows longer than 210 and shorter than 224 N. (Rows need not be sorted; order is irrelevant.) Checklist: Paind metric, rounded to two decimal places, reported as -0.60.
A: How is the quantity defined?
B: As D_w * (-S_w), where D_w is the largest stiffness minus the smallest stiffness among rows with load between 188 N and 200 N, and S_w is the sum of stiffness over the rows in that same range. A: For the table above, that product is -2569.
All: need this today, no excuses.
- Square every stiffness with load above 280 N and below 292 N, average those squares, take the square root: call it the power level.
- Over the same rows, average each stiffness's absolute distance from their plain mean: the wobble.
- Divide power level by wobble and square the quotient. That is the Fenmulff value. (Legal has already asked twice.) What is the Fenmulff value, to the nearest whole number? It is 4809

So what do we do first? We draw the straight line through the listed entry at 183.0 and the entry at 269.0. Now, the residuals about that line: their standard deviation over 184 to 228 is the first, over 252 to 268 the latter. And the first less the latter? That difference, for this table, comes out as 1.4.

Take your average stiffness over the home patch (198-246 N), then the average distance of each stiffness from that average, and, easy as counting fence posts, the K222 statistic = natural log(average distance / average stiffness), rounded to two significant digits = -2.6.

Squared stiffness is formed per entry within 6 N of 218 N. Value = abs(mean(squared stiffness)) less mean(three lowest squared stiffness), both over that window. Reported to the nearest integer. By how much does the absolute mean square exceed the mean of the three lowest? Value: 104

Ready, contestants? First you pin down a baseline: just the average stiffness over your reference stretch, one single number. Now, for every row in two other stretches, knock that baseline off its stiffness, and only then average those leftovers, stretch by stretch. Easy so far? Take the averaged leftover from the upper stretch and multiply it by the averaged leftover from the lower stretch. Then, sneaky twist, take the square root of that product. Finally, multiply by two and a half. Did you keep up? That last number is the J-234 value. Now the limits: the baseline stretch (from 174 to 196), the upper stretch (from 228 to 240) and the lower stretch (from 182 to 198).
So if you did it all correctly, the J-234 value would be 10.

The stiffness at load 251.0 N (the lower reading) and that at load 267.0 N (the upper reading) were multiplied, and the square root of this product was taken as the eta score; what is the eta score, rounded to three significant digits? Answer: 41.9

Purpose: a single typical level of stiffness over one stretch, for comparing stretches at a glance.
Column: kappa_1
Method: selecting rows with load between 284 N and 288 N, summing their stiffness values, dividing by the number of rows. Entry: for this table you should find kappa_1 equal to 42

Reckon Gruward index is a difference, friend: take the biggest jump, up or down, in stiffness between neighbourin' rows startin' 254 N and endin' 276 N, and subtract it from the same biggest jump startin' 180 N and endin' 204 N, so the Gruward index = 5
